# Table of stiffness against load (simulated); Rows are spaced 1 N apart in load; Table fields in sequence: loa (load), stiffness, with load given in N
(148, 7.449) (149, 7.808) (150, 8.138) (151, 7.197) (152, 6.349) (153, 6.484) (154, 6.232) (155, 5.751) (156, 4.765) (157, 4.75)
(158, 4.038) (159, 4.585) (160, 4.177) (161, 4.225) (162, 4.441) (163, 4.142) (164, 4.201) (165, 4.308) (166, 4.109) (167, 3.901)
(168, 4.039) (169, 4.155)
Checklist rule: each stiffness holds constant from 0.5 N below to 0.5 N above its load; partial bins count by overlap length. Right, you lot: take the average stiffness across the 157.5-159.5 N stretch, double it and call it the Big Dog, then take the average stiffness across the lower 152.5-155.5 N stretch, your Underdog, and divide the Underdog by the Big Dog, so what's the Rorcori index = 0.71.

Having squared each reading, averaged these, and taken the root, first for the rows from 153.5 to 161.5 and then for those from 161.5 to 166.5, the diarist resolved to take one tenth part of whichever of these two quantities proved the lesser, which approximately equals 0.424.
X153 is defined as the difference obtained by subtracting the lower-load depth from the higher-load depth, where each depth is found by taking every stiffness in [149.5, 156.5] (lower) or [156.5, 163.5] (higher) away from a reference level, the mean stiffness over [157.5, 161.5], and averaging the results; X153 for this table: 2.1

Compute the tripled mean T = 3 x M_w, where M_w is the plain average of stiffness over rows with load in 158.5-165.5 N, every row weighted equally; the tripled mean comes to 12.9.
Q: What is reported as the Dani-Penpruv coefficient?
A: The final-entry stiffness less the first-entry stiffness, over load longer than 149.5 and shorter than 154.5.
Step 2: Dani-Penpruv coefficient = -1.9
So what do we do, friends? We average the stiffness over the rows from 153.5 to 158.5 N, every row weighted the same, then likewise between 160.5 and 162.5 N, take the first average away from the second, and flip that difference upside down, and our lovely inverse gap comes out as -1.3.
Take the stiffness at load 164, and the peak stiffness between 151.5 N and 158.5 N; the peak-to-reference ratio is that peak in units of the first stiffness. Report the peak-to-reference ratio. 1.54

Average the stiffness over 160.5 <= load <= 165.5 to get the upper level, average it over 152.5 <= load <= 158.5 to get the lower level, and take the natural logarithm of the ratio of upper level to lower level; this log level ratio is -0.22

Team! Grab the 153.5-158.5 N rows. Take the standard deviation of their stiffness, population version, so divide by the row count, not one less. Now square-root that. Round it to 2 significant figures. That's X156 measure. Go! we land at 0.89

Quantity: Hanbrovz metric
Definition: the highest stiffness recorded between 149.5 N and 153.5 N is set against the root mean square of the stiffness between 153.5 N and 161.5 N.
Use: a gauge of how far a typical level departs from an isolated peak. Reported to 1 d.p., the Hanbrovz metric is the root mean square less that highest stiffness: -3.3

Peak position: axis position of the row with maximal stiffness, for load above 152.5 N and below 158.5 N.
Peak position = 153 N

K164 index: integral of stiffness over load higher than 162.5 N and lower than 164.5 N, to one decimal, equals 8.3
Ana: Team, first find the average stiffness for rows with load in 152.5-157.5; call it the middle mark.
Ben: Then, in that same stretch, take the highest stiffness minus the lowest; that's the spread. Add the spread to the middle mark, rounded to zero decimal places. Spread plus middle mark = 7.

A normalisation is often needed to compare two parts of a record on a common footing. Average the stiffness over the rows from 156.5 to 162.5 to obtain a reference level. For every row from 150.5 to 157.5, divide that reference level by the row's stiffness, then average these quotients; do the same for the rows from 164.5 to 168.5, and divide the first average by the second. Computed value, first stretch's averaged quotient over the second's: 0.70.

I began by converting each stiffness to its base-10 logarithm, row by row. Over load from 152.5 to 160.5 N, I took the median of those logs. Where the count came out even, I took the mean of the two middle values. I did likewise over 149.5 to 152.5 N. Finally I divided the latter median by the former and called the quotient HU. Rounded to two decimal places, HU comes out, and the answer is 1.27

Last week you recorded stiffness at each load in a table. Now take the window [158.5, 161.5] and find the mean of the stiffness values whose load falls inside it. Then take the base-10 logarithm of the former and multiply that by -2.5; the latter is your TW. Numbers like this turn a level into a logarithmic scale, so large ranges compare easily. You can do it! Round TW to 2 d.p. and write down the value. -1.59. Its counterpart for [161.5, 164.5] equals -1.57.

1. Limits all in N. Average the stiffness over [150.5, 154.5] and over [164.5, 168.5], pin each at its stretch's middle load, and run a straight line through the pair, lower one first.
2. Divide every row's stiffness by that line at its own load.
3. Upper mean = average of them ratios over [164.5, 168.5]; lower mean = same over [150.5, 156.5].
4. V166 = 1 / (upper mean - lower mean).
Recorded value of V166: 22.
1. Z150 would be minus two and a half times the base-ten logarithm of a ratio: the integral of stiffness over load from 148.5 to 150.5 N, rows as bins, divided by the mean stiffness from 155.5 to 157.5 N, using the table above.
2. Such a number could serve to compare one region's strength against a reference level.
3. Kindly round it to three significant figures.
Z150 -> -1.31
